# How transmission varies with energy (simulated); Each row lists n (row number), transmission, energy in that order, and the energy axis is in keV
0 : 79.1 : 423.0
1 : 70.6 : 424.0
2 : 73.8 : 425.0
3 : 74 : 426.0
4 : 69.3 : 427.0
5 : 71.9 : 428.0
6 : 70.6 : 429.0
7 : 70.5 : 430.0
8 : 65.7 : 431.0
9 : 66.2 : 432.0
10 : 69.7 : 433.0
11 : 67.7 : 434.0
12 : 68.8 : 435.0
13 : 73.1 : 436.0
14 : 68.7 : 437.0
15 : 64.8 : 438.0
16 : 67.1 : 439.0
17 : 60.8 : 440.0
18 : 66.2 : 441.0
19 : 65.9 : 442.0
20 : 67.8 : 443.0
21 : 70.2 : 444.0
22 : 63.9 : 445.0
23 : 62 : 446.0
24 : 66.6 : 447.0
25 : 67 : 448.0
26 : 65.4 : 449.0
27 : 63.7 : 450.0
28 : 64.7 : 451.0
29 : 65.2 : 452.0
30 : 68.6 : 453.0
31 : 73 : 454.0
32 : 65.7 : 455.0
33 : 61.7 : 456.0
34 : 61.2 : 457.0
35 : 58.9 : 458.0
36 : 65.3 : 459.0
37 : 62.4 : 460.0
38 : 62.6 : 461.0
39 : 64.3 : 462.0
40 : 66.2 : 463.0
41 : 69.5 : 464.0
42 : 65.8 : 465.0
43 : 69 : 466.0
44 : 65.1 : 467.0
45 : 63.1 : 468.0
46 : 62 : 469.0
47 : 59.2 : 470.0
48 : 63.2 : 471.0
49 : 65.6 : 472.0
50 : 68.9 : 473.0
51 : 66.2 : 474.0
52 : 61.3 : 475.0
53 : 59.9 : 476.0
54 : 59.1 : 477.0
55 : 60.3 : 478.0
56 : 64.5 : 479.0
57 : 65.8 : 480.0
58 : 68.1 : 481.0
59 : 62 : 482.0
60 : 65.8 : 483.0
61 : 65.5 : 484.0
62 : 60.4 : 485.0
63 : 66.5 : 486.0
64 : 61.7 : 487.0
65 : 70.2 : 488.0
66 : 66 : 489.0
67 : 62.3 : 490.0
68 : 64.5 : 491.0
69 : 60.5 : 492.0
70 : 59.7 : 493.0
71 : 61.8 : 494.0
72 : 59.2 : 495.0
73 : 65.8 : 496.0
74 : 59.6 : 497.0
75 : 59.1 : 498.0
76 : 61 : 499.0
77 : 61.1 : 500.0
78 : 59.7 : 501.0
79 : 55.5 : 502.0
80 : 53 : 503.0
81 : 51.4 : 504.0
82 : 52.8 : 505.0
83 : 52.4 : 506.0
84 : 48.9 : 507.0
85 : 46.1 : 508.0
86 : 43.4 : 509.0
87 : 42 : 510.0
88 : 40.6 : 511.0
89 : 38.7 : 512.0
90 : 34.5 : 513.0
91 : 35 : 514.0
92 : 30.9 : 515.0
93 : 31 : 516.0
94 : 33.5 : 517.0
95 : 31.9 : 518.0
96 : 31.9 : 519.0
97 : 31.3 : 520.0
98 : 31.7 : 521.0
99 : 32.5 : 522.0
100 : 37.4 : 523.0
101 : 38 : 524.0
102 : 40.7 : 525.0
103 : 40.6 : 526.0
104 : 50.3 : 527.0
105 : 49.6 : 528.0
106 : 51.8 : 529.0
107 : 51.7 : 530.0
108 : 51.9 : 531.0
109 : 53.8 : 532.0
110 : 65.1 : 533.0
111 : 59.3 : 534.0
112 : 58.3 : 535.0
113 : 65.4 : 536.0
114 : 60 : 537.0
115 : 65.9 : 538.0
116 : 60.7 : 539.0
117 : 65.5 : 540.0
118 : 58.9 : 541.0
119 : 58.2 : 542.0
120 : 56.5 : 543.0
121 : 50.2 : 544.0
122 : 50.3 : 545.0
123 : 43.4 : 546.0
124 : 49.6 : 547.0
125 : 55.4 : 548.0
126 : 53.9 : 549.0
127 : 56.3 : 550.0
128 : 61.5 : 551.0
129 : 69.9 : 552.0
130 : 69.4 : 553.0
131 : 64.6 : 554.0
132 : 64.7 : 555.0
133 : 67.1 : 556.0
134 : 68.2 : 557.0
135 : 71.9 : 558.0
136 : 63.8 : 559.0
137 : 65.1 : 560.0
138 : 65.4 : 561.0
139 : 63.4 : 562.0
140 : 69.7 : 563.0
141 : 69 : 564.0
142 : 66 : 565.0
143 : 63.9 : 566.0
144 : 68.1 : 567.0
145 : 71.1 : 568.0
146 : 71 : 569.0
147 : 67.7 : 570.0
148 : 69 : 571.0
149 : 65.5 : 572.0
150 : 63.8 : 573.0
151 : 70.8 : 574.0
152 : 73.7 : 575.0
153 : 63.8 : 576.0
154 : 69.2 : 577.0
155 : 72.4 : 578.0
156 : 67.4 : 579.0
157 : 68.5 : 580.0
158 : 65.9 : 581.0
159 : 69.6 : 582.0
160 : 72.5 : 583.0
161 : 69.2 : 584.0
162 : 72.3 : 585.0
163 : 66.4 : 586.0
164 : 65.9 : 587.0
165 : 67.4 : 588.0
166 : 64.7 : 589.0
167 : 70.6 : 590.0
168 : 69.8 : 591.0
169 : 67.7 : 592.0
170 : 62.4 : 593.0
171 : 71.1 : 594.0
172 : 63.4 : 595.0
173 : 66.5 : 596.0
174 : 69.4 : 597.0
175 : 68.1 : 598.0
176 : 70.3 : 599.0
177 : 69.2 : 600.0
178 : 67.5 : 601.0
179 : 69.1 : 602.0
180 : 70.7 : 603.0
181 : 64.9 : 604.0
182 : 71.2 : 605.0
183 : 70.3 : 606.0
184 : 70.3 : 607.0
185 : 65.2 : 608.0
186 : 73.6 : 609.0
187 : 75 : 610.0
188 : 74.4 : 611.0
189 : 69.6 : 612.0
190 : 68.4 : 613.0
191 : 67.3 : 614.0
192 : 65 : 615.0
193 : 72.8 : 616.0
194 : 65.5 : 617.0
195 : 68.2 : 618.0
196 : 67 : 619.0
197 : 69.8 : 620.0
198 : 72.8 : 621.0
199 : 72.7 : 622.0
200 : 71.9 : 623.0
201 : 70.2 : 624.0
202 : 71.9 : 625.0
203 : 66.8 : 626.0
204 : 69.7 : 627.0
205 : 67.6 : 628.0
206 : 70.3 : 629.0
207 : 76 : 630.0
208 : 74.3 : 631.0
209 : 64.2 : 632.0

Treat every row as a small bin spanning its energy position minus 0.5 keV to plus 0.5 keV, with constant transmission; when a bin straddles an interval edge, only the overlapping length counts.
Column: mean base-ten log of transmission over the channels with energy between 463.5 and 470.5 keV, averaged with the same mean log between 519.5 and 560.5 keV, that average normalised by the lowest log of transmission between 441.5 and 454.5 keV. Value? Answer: 0.99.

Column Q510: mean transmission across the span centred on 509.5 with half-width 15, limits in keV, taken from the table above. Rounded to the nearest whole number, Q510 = 45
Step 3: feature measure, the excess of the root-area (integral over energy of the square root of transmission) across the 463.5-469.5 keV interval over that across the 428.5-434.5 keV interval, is -1.0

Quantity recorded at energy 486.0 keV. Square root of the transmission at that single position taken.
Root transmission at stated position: 8.2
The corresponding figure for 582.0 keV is 8.3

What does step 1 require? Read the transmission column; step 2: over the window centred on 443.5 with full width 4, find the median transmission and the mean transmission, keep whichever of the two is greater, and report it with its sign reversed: -67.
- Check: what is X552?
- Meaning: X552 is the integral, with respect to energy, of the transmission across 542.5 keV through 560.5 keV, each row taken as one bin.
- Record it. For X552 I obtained 1082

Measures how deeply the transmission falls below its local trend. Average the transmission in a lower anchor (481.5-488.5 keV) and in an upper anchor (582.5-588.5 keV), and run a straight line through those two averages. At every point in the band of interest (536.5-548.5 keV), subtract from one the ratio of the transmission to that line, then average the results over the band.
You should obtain 0.16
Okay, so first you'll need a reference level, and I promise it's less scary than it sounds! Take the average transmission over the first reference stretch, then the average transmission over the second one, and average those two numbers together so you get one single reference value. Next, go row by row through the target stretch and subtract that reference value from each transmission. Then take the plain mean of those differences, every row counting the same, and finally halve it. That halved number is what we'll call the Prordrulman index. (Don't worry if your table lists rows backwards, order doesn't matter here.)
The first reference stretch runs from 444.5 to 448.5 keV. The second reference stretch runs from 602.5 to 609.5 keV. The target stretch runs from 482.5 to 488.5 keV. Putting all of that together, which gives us -1.1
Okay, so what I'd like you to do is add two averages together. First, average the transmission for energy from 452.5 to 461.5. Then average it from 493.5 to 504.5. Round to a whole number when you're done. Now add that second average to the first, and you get 123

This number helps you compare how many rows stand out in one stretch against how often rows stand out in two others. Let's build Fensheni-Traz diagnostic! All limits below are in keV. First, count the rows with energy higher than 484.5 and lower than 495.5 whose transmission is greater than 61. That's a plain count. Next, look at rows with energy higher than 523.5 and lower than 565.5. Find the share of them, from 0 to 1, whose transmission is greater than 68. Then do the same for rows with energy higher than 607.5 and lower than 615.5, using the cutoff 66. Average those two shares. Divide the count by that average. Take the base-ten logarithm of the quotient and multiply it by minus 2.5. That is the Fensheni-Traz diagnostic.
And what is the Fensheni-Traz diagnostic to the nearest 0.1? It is -3.0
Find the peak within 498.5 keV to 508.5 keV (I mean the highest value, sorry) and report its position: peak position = 500.0 keV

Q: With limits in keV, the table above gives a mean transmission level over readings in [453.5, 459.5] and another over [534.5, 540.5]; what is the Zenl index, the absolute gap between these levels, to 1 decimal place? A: 1.7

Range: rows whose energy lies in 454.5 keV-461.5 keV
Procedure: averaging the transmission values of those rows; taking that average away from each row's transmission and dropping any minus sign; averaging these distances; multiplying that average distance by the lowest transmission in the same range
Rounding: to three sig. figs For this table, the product 100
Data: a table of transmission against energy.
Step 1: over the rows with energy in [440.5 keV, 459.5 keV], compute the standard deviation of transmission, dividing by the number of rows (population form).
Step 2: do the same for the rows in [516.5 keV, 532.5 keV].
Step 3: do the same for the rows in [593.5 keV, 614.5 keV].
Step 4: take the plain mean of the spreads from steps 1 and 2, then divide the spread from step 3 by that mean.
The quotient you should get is 0.5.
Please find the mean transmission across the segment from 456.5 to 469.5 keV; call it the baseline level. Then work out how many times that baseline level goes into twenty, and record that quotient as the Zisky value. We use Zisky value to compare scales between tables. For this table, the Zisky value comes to 0.311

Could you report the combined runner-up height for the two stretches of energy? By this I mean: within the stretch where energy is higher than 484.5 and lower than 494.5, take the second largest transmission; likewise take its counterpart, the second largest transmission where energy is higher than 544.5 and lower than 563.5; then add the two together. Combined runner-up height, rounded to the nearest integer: 136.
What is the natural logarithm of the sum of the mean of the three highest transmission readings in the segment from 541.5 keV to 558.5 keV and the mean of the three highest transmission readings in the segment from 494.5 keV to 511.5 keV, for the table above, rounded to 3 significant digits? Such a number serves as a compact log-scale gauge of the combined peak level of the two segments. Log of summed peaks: 4.89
